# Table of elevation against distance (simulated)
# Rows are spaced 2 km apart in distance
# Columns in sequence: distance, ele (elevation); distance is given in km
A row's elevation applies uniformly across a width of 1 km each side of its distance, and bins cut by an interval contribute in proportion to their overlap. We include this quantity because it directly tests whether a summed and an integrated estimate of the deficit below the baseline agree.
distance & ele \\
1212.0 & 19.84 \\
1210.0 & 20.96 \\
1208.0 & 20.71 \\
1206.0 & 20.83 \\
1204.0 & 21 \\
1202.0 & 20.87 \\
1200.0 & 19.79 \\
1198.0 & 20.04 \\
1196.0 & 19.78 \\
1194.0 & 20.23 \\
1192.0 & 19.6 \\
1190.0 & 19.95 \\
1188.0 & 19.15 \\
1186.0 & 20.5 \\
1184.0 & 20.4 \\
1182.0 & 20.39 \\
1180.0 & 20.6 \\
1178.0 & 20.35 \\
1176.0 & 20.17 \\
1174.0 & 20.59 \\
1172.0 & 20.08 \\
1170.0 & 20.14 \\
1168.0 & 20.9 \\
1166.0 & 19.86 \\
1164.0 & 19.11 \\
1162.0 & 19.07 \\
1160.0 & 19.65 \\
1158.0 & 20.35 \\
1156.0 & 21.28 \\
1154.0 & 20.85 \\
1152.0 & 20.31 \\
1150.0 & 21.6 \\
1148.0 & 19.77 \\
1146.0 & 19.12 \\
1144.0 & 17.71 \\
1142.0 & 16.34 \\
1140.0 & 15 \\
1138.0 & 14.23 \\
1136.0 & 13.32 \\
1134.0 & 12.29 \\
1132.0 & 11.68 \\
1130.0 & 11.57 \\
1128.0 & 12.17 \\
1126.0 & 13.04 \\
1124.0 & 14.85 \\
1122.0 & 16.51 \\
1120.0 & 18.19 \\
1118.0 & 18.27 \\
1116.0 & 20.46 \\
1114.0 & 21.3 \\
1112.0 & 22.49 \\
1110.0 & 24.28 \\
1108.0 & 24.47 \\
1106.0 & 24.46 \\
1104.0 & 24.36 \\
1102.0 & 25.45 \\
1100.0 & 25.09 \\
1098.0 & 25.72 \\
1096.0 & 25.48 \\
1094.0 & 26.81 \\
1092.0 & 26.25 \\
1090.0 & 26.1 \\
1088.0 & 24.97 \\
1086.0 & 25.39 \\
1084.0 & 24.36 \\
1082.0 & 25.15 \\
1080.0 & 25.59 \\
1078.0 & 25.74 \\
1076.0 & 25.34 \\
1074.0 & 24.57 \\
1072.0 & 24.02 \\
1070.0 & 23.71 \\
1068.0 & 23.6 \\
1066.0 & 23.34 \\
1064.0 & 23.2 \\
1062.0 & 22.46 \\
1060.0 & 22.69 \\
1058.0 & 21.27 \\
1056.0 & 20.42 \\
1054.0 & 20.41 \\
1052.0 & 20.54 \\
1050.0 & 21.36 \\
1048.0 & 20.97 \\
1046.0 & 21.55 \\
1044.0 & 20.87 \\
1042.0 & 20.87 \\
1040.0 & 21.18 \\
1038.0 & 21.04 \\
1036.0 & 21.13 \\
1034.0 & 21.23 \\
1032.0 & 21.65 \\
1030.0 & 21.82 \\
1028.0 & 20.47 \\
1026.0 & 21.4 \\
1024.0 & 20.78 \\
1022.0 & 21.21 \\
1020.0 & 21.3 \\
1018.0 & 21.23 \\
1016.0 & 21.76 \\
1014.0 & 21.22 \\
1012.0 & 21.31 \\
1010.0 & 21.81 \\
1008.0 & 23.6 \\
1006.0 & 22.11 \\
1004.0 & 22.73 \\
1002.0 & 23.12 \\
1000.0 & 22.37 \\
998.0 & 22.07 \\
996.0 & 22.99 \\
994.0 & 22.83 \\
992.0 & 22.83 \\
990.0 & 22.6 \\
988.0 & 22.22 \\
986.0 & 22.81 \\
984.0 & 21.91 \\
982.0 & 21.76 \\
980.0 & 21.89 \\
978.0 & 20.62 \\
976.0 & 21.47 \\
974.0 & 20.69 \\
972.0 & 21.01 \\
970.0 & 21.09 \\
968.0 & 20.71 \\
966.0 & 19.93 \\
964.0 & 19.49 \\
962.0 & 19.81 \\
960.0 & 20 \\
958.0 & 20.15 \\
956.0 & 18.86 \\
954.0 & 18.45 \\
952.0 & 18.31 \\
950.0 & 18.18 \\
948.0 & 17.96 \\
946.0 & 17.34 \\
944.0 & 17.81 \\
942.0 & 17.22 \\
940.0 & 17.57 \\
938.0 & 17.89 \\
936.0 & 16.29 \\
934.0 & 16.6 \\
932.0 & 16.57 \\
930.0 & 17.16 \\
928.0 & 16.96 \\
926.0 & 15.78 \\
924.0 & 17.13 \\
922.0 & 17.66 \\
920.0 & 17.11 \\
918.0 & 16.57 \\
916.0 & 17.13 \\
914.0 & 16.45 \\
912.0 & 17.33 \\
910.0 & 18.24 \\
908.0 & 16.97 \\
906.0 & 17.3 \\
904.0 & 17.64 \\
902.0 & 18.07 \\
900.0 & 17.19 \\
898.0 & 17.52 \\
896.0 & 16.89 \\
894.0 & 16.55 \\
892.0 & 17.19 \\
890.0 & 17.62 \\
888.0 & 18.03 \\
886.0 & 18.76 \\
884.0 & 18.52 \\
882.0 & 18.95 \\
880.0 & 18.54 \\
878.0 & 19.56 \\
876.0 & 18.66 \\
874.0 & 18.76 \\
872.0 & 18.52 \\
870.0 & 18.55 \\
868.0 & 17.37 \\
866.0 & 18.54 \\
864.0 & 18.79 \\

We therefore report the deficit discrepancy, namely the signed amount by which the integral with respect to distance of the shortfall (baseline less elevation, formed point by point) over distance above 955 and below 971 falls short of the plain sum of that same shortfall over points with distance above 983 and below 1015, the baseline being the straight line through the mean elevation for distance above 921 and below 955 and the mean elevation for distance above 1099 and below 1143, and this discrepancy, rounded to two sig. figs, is -36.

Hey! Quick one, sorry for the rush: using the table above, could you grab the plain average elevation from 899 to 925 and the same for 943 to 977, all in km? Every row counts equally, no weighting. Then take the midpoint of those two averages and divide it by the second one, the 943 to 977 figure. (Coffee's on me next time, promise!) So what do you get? 0.94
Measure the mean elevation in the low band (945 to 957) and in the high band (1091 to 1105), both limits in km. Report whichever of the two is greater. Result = 26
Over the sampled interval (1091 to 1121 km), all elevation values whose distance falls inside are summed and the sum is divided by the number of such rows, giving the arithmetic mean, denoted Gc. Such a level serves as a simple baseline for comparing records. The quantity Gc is 23.5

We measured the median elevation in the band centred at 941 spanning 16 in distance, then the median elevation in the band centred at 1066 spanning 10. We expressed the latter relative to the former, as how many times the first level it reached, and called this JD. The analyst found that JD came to 1.34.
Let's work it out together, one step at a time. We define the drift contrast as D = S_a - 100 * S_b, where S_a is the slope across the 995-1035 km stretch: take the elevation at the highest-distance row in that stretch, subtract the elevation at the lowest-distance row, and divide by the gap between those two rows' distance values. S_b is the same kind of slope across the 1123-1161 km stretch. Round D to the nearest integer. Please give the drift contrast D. -13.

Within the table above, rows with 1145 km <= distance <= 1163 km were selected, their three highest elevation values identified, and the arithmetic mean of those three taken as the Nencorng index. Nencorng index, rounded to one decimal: 21.2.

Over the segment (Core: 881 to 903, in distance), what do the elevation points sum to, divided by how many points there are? 17.8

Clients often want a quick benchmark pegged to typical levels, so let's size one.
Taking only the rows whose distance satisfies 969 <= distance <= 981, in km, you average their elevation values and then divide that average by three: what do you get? 7.04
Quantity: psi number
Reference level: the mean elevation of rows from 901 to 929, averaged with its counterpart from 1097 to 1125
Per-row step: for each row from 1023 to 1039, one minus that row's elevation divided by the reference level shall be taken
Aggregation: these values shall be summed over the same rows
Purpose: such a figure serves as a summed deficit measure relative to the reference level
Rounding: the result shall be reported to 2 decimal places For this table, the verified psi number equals -0.69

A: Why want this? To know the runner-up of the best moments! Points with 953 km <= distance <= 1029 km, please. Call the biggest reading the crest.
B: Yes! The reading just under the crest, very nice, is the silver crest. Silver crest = 23.12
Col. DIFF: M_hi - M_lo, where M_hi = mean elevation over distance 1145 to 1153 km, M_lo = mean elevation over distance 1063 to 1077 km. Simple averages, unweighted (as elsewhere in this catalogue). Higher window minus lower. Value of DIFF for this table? -3.8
